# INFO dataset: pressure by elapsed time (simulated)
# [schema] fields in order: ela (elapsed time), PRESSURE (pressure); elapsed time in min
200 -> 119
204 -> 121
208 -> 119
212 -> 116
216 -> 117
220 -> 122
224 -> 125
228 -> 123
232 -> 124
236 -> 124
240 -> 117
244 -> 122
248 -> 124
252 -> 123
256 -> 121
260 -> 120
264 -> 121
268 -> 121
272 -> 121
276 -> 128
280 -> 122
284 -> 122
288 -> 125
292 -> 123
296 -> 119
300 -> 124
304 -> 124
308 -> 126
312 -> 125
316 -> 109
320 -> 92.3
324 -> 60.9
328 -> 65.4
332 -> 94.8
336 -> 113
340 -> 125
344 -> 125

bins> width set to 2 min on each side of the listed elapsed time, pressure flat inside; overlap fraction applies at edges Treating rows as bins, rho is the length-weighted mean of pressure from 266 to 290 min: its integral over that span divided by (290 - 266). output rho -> 123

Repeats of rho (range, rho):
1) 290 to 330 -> 107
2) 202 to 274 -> 121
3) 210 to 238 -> 122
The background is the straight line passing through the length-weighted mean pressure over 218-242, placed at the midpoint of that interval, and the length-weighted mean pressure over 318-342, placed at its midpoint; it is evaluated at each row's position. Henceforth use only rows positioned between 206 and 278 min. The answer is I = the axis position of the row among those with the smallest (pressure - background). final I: 212 min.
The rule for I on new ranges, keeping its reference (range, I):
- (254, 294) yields 256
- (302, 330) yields 324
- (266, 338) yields 324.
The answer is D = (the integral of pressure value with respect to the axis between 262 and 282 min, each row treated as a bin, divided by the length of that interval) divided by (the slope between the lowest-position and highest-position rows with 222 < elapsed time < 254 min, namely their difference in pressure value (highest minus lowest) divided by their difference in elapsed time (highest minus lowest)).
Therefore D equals -1716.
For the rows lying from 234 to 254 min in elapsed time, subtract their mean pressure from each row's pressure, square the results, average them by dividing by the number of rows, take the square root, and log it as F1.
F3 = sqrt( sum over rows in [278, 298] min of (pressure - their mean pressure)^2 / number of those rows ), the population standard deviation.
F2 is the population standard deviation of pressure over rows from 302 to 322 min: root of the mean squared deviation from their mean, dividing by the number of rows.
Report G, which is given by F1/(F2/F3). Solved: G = 0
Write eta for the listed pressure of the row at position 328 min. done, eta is 65.4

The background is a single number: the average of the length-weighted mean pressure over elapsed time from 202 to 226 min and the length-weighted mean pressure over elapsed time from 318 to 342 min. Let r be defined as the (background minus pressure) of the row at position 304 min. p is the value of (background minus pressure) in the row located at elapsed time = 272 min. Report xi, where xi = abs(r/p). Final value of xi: 1.20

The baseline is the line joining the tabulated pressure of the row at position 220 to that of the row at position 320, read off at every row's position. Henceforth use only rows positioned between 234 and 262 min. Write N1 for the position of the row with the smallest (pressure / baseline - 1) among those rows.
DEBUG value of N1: 240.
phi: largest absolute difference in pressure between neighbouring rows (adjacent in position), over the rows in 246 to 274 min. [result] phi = 2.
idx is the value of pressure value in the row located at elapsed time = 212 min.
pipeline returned 116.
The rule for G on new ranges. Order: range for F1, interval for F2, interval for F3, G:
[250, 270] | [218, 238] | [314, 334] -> 18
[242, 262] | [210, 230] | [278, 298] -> 1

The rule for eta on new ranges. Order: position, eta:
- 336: 113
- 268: 121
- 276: 128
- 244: 122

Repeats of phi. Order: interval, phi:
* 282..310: 5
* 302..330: 31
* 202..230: 5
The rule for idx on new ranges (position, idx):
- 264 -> 121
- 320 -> 92.3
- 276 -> 128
